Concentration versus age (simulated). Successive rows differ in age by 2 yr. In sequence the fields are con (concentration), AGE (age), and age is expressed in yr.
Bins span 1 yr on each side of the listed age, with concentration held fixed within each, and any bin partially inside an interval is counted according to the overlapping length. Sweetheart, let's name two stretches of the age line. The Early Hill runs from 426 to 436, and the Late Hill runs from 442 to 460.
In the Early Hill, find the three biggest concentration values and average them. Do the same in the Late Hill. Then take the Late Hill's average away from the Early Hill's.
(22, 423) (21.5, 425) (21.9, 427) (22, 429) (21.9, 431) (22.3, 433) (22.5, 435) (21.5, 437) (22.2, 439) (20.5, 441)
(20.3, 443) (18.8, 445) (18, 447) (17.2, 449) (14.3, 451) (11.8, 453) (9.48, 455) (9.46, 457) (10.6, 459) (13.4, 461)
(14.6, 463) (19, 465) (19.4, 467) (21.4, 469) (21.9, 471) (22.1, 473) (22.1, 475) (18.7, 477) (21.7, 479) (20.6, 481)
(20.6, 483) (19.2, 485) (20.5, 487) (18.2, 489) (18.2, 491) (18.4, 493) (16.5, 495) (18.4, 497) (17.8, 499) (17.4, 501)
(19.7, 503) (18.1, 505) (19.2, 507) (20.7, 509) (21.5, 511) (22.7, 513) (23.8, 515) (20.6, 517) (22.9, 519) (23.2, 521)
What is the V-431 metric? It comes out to 3.2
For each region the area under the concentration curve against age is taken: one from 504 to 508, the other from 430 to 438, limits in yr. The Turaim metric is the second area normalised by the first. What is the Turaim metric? 2.4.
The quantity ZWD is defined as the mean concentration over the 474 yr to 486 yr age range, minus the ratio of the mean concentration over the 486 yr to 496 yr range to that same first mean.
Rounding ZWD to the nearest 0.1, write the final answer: 19.6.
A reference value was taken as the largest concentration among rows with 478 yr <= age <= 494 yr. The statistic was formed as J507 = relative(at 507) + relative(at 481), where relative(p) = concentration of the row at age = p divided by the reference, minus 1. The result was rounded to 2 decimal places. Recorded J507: -0.17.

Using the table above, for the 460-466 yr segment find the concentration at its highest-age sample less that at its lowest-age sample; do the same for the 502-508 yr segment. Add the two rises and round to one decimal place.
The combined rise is 5.1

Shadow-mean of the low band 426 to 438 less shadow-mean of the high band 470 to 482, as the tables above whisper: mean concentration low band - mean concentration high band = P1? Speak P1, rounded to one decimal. 0.8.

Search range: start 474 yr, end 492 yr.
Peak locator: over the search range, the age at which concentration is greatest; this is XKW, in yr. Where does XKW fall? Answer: 475 yr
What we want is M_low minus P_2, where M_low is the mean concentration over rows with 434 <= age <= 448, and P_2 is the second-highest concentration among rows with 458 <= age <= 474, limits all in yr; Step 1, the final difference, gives -1.4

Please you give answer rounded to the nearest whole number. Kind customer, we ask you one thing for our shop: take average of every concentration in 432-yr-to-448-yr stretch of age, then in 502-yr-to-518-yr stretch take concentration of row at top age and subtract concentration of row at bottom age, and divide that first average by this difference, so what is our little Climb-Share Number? 23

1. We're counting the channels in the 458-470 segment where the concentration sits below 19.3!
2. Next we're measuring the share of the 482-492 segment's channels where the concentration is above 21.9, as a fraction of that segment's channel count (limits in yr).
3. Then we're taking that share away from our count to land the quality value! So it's 4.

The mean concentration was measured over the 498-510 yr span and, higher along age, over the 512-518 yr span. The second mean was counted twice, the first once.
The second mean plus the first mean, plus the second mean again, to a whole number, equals 64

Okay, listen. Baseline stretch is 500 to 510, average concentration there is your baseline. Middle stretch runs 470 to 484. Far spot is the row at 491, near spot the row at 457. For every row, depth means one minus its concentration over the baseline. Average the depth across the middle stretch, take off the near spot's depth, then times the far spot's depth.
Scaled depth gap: -0.026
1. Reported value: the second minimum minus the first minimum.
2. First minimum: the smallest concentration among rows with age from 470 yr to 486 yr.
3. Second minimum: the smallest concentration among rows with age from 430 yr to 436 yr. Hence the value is 3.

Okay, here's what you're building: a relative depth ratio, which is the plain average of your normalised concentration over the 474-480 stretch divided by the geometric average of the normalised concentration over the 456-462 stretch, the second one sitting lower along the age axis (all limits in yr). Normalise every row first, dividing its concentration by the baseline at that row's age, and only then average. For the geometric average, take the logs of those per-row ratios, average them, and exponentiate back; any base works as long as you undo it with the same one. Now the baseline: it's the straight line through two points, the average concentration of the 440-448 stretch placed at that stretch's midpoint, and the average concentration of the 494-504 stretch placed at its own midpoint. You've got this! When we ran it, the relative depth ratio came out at 1.94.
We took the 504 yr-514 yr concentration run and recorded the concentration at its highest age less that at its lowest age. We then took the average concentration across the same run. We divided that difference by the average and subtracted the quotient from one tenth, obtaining -0.13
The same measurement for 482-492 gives 0.22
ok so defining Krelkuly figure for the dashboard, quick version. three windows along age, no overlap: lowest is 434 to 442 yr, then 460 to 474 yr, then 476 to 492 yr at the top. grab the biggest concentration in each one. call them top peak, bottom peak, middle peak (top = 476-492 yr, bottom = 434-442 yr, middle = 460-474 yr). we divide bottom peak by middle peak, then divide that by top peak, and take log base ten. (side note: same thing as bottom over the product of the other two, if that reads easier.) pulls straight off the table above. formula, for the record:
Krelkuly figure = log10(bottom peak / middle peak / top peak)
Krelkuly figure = -1.33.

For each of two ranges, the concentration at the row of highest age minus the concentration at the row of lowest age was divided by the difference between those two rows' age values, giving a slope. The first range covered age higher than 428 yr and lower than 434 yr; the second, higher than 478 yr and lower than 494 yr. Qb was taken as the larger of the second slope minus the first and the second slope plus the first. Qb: -0.2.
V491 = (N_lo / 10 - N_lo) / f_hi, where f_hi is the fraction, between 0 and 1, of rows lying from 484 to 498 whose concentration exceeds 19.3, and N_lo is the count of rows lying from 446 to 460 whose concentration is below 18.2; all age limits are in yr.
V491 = -44.1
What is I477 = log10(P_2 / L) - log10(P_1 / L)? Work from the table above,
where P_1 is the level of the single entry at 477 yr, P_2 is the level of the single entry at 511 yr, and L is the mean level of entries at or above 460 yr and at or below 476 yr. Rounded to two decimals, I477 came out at 0.06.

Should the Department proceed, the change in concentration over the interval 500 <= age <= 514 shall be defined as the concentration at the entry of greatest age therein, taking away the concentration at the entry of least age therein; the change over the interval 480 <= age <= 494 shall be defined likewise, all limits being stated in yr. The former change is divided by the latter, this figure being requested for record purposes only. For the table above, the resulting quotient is -2.4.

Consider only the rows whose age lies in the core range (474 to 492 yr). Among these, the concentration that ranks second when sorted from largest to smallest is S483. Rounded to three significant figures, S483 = 21.7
